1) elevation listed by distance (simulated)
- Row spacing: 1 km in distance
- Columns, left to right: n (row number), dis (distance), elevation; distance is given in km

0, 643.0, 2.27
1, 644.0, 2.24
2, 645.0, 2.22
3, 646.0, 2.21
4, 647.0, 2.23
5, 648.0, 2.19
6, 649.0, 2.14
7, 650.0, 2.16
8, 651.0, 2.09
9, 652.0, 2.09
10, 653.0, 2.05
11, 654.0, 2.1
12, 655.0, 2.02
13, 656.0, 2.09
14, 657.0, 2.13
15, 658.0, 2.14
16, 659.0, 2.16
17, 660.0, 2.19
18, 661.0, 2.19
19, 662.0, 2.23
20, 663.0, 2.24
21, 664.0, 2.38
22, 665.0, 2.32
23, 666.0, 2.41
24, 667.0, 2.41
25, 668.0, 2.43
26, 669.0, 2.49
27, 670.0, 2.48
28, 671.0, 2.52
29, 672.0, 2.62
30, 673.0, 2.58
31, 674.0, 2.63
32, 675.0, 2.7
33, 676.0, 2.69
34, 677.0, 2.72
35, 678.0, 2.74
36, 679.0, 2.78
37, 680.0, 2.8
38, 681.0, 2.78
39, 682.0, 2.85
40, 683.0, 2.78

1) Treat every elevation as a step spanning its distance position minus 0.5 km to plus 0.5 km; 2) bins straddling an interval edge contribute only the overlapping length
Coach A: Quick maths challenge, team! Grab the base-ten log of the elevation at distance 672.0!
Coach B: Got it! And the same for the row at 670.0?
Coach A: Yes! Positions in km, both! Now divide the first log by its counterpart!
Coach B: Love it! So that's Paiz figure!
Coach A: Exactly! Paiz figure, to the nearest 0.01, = 1.06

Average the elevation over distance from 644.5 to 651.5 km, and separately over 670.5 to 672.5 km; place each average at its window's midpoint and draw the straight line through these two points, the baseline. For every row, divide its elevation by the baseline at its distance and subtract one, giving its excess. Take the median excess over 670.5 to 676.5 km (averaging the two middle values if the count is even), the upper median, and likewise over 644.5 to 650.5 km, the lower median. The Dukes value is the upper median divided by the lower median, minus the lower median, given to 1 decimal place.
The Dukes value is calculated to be 0.6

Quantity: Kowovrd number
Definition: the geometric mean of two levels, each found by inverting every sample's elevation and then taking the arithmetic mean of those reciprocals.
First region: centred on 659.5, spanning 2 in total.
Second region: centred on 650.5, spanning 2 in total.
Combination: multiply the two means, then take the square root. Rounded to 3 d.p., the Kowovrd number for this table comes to 0.465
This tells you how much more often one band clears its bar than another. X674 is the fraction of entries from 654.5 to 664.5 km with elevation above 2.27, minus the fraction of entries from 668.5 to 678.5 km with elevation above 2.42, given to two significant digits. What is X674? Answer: -0.90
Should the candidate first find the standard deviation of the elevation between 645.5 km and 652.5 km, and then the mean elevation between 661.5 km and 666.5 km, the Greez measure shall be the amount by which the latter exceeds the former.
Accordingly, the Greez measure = 2.26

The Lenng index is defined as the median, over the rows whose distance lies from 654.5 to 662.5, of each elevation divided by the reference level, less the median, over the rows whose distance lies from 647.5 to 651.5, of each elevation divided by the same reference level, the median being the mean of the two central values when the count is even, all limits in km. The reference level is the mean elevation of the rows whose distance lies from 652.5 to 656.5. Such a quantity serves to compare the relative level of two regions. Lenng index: 0.00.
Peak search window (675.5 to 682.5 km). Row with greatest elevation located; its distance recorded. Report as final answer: 682.0 km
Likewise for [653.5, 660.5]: 660.0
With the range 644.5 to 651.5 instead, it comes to 647.0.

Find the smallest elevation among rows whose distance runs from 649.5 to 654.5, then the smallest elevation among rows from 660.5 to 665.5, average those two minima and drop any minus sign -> 2.12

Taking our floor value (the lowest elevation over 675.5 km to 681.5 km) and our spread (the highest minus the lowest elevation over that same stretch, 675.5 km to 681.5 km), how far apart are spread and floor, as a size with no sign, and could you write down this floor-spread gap 2.58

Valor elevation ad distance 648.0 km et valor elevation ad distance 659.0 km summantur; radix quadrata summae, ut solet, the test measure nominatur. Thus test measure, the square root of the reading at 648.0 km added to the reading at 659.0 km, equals 2.09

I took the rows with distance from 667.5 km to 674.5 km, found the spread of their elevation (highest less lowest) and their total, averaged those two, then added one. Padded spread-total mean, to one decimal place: 10.0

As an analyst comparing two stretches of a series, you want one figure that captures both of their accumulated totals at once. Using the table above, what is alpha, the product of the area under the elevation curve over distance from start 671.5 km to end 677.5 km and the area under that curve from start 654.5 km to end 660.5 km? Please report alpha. 203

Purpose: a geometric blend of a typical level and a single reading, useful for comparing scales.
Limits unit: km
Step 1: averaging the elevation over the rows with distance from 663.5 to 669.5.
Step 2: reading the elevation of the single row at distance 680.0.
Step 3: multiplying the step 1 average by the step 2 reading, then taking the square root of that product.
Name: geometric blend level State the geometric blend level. 2.60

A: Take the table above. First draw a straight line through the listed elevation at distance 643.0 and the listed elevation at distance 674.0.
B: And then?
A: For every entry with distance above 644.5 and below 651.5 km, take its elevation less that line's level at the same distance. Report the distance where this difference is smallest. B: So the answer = 651.0 km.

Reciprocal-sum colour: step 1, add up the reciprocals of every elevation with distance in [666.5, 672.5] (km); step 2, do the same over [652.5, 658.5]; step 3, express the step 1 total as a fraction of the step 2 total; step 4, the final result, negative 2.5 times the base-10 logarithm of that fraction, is 0.19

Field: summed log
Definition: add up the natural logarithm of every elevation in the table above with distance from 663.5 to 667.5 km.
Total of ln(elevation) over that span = 3.47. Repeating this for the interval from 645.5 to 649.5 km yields 3.14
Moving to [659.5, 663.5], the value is 3.18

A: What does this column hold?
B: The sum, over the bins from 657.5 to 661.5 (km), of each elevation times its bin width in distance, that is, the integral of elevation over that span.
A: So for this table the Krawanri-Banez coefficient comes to 8.7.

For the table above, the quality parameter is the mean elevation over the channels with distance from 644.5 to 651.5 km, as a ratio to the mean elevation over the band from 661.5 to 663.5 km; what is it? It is 0.97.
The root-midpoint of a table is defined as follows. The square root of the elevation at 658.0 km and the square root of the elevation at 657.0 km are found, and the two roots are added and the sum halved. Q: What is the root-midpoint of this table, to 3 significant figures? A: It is 1.46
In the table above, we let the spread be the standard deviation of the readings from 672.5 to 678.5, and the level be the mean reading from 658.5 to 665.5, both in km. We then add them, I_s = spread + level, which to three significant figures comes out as 2.30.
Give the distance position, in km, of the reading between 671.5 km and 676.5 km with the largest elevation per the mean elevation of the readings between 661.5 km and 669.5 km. 675.0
